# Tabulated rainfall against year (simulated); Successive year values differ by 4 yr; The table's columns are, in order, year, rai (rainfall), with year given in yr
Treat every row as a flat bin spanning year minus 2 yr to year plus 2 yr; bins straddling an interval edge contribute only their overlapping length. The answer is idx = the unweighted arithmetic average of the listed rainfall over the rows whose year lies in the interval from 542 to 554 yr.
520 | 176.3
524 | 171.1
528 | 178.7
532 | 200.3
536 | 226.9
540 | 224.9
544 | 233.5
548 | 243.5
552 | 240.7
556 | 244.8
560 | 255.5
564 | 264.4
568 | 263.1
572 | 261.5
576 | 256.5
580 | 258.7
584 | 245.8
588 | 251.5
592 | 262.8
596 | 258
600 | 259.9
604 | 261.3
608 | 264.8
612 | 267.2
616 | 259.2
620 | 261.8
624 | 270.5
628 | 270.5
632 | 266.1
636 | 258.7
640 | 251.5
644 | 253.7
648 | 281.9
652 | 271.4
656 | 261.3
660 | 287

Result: 239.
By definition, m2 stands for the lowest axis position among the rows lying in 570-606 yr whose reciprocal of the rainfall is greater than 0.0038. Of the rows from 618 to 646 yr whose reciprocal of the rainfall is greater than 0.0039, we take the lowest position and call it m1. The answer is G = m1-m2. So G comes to 68 yr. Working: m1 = 640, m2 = 572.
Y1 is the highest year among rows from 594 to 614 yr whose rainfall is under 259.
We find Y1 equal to 596 yr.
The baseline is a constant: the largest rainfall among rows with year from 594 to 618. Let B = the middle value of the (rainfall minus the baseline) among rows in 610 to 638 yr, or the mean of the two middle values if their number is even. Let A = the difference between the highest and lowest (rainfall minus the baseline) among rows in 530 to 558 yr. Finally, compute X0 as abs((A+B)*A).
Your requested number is 1931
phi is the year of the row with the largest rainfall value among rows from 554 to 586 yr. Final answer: 564 yr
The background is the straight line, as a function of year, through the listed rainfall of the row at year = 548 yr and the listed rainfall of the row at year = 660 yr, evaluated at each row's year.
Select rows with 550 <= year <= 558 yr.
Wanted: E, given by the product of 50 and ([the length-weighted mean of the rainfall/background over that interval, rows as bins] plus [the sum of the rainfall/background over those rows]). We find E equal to 148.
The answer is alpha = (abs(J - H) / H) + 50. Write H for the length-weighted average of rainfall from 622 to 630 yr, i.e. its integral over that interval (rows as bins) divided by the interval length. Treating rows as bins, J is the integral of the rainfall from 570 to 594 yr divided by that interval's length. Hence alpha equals 50.05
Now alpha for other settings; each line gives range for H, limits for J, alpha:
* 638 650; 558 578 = 50.01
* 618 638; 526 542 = 50.22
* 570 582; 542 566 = 50.05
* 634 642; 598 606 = 50.02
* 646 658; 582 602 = 50.06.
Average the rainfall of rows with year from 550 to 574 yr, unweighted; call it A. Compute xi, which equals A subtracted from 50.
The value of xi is -205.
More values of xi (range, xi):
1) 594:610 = -211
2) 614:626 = -214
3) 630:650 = -212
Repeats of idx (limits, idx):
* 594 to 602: 259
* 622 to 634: 269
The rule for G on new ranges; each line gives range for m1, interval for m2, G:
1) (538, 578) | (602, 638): -64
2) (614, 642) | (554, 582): 84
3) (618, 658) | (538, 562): 100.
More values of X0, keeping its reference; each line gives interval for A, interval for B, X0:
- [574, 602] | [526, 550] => 413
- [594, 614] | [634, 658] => 18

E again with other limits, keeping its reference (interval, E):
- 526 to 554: 368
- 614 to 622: 144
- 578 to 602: 345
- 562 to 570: 158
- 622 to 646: 331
